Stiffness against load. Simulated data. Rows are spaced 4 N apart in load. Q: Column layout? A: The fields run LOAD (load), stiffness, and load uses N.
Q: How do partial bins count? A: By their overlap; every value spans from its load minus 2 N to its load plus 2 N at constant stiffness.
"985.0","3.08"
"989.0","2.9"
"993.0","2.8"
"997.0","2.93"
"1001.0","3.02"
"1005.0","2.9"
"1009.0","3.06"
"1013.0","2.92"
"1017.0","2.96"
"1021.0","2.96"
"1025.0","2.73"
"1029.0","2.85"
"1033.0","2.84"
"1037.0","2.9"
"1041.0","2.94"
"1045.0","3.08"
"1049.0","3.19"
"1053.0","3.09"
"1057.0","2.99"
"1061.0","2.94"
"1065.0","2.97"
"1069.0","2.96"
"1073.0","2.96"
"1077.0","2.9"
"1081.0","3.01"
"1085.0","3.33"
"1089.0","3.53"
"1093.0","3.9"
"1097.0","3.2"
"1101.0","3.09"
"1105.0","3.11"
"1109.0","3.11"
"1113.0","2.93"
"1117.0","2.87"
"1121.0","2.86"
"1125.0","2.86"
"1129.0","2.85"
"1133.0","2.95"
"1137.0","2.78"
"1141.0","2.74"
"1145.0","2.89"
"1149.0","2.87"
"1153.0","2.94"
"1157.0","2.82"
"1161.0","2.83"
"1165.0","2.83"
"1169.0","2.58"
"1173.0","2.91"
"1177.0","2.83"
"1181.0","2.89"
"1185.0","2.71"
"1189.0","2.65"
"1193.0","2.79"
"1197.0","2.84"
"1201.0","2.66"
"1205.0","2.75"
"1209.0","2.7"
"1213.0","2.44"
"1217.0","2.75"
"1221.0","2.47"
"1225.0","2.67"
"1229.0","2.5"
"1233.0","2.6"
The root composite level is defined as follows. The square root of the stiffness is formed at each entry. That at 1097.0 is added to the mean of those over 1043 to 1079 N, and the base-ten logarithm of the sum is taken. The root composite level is 0.547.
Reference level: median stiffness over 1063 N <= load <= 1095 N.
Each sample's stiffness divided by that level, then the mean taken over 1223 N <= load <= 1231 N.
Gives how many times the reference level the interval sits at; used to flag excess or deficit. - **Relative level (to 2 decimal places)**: 0.86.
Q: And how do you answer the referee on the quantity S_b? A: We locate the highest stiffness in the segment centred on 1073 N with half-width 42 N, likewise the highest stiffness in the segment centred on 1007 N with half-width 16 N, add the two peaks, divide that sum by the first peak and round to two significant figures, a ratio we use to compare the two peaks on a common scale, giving 1.8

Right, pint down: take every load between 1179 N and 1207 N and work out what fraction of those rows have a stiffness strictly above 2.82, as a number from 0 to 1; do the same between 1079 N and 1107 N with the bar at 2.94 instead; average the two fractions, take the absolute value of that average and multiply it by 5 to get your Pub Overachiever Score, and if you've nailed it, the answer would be 3.2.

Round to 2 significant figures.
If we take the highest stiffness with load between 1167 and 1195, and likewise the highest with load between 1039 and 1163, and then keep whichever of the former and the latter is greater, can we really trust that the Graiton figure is 3.9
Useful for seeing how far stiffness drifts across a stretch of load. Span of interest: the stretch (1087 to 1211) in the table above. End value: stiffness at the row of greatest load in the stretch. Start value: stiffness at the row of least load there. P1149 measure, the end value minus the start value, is -0.8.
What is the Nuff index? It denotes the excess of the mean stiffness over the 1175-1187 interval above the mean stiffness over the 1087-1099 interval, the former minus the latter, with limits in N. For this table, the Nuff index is -0.7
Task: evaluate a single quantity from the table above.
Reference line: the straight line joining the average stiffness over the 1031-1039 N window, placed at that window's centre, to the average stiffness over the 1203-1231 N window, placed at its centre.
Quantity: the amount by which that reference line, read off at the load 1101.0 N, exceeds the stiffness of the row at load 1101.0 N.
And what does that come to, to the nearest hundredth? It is -0.31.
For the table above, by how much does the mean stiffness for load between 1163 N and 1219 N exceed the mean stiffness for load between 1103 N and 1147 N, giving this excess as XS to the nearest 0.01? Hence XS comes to -0.17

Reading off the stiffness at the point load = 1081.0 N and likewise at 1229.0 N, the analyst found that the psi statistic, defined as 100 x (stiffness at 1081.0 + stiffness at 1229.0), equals 551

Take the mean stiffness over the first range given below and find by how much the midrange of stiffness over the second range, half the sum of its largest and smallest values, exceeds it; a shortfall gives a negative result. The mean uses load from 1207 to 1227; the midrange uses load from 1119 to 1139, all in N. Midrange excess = 0.26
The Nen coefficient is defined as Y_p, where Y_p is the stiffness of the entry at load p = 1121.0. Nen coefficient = 2.86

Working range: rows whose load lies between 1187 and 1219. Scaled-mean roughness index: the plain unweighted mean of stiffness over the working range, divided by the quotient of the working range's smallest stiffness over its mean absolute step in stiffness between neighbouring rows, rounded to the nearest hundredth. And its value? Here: 0.17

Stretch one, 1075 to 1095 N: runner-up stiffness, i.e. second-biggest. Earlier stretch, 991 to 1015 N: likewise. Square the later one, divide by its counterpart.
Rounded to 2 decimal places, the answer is 4.13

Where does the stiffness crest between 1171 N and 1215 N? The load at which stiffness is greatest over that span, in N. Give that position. 1173.0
